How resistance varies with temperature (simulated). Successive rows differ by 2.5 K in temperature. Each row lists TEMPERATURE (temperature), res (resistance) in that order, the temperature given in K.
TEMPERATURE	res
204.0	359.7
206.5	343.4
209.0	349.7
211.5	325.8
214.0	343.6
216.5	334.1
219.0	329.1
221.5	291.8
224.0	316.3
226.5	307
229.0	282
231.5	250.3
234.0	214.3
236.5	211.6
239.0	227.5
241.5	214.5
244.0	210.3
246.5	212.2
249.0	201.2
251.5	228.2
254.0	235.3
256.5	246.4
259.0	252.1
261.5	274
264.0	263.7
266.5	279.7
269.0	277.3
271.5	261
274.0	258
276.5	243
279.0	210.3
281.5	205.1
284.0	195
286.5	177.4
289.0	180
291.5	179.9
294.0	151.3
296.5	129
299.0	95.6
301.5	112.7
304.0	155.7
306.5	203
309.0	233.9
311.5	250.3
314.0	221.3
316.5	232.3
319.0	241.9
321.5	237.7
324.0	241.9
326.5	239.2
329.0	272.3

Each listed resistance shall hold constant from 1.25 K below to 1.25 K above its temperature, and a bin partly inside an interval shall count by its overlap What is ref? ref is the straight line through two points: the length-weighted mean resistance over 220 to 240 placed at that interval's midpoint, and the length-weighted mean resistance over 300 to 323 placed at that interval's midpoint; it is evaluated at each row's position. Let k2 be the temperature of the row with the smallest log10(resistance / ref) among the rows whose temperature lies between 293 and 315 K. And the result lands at 299.0 K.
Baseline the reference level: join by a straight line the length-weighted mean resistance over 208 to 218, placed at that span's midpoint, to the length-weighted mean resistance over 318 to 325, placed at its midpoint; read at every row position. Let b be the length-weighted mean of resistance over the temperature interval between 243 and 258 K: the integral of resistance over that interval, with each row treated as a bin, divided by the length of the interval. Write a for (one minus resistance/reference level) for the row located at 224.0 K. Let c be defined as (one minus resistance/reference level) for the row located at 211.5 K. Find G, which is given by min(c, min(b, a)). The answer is 0.04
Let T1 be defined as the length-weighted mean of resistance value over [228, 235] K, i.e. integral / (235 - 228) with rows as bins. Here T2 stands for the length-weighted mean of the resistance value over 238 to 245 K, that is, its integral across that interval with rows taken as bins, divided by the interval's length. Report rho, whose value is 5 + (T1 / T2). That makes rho 6.15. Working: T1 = 249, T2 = 217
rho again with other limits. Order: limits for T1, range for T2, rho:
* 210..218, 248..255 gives 6.51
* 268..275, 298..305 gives 7.19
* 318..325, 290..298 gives 6.58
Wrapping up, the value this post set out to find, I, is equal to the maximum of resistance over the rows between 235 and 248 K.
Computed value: 227.5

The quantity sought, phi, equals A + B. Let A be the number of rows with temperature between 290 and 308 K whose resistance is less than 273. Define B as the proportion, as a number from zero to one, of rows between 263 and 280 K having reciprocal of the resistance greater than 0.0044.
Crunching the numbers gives 7.1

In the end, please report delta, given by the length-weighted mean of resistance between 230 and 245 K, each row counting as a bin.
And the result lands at 223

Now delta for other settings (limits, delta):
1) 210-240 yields 287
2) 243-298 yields 221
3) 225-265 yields 240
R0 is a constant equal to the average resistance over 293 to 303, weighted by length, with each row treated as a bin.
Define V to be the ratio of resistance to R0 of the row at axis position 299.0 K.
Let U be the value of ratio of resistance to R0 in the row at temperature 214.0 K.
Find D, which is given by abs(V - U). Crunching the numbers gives 2.0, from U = 2.8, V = 0.8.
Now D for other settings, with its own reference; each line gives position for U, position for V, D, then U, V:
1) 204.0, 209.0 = 0.1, 2.9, 2.9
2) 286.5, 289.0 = 0.0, 1.5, 1.5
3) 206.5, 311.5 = 0.8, 2.8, 2.0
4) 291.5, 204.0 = 1.5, 1.5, 2.9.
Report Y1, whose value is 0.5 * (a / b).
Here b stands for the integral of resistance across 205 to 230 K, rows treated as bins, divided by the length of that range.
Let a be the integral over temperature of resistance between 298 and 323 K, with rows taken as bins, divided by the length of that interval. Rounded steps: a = 200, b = 323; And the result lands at 0.31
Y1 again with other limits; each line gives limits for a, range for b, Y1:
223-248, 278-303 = 0.75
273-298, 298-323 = 0.48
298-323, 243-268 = 0.41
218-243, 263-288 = 0.56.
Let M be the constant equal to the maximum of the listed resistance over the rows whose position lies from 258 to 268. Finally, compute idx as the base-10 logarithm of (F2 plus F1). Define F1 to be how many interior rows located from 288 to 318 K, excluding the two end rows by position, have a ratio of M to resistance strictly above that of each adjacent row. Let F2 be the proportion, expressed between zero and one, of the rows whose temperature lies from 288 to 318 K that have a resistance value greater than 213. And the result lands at 0.37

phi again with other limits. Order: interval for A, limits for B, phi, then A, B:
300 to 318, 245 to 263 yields 7.3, 7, 0.29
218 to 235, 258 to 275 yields 2.0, 2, 0.00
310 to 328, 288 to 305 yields 8.0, 7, 1.00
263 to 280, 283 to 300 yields 6.0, 5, 1.00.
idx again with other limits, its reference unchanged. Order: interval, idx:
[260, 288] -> 0.21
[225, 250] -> 0.41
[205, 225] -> 0.48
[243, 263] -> 0.21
